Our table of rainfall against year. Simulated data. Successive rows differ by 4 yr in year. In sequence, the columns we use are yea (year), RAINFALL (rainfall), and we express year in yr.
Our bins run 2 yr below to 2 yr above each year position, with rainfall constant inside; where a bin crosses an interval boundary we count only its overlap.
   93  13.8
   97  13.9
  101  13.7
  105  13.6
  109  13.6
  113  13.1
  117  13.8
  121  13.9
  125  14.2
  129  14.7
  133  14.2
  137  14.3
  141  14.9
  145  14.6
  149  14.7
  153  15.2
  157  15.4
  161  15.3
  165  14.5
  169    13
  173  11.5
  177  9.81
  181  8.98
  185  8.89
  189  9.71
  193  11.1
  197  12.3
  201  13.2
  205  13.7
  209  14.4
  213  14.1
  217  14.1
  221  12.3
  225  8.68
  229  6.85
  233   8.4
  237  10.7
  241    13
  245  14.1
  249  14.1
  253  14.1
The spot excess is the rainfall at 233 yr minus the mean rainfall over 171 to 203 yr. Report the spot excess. -2.3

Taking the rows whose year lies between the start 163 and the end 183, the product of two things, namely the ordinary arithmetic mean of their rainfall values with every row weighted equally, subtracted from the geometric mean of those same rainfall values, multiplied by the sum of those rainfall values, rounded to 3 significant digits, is -10.2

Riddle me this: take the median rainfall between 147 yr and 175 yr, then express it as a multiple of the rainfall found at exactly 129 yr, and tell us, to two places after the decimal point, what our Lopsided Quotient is 1.00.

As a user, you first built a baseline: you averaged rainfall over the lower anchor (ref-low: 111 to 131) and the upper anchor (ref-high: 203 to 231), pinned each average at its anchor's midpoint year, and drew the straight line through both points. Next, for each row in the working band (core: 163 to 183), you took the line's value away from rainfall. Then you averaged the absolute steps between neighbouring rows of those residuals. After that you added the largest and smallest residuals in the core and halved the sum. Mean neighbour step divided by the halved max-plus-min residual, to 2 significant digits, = -1.1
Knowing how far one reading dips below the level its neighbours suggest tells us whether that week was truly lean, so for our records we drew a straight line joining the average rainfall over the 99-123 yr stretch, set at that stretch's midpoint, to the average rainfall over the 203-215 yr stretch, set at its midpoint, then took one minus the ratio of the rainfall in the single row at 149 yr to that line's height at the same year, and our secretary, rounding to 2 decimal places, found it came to -0.07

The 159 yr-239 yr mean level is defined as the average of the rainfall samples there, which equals 11.6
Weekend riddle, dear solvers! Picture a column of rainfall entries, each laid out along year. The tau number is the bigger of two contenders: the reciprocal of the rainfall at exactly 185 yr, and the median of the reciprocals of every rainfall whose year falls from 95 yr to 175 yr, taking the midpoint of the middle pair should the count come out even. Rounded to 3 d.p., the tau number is 0.112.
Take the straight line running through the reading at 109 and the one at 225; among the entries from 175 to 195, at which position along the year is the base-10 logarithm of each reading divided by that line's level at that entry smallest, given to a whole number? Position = 181 yr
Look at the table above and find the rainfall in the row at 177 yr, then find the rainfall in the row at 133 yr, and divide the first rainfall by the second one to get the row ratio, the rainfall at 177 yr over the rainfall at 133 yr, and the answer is 0.69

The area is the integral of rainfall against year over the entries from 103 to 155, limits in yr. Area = 739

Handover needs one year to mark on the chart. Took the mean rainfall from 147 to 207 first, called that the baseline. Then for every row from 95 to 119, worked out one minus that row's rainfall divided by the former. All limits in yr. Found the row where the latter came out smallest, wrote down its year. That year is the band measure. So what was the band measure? 97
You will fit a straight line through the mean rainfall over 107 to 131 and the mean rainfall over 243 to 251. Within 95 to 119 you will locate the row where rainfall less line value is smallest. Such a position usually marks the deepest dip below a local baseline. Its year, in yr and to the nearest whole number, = 113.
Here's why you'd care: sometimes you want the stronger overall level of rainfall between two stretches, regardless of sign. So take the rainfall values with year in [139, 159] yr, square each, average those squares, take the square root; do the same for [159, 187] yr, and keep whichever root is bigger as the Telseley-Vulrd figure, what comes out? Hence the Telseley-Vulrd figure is 15.0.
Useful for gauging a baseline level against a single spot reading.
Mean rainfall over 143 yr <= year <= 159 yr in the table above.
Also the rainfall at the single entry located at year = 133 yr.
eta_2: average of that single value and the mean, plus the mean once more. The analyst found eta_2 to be 30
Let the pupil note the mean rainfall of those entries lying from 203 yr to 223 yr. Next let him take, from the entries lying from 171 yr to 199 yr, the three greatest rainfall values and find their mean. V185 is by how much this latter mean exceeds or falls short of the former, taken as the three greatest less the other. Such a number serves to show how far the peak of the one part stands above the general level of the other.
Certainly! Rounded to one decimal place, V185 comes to -2.1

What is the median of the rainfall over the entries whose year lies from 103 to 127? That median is 13.7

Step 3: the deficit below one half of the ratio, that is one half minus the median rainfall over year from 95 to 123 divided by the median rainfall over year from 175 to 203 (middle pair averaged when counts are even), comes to -0.9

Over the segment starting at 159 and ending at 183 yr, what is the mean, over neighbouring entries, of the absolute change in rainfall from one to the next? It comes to 1.3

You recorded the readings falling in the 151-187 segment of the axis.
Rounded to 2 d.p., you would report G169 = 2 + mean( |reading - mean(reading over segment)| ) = 4.41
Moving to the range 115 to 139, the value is 2.22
